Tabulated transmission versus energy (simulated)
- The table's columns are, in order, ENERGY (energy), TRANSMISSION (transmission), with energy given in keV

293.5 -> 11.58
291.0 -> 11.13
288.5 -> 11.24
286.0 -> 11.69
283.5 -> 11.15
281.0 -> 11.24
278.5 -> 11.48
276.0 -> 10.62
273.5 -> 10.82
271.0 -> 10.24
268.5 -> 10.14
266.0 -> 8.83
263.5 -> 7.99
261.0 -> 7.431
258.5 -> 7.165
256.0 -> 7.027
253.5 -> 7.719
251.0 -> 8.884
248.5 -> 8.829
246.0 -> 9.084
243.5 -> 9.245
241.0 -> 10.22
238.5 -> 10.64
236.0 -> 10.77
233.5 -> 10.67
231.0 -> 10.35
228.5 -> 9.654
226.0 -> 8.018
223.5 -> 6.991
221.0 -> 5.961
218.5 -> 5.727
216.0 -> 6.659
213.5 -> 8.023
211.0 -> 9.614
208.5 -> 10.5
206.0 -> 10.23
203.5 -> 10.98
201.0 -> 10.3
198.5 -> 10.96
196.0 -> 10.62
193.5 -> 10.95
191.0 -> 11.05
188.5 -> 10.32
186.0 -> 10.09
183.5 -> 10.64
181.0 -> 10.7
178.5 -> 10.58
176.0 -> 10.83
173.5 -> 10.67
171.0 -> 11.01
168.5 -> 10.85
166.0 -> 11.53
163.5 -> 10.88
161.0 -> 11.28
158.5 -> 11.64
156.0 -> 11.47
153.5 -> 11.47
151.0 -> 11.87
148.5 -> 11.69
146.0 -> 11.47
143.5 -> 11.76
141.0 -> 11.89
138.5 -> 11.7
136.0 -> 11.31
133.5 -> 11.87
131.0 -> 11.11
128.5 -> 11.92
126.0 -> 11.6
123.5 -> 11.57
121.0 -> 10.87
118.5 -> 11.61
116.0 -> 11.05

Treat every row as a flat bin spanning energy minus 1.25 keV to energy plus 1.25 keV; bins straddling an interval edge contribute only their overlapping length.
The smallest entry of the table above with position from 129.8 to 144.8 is 11.11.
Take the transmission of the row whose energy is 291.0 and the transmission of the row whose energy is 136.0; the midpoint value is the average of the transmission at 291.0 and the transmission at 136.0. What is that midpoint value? 11.2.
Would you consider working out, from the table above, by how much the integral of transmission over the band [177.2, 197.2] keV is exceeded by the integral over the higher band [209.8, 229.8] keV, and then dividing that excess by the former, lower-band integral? -0.29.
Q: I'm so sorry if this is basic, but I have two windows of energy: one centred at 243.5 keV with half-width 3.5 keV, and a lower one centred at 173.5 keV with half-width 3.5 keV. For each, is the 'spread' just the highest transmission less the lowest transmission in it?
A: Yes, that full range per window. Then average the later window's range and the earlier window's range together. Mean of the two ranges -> 0.7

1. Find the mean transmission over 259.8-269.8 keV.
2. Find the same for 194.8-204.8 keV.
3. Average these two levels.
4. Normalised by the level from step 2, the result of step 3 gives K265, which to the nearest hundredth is 0.90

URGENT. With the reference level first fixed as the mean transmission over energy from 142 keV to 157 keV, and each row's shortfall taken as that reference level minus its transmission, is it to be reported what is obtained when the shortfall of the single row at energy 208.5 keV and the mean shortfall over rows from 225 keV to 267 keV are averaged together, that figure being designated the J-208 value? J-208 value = 1.89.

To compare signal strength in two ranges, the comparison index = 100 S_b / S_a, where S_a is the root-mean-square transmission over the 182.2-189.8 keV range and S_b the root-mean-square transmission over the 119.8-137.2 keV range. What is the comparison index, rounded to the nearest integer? 111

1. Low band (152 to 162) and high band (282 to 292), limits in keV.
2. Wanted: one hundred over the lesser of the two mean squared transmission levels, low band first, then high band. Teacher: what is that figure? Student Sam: 0.78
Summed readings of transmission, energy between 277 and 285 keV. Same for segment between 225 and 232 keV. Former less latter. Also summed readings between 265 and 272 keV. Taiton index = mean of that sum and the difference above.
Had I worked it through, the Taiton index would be 17.5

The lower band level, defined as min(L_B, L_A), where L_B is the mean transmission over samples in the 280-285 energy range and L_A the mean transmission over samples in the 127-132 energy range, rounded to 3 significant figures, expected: 11.2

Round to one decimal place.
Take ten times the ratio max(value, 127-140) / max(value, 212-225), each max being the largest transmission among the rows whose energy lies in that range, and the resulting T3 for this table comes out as 14.9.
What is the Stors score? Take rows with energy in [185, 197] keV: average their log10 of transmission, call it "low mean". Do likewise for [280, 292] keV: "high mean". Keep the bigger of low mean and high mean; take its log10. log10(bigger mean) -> 0.022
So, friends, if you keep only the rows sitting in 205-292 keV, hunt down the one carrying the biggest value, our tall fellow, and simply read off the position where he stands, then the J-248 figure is 286.0 keV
